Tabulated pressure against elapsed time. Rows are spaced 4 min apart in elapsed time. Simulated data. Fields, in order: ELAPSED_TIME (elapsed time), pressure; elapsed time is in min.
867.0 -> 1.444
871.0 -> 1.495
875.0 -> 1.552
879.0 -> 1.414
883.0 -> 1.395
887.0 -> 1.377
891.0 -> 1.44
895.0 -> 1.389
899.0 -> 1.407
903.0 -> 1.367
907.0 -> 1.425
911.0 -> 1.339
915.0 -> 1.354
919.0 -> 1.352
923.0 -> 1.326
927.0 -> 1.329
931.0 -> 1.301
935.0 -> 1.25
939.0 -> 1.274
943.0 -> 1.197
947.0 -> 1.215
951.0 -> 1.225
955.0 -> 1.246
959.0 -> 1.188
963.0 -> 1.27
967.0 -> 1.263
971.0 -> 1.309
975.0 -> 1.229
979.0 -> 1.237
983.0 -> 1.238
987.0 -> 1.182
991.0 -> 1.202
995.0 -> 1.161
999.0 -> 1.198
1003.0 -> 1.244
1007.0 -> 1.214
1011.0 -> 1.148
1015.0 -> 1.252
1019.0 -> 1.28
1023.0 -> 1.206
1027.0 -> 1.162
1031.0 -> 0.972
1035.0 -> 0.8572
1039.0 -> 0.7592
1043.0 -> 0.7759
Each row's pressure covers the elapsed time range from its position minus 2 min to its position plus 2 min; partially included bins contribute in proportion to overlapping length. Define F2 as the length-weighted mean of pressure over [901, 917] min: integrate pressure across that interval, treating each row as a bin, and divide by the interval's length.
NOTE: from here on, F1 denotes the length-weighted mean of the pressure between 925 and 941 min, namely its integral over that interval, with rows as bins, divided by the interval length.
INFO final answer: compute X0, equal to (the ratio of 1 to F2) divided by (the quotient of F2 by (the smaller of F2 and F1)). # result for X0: 0.685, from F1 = 1.29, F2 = 1.37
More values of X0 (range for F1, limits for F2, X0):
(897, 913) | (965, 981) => 0.794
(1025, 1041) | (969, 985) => 0.597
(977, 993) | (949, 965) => 0.800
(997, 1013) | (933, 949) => 0.789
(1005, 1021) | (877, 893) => 0.618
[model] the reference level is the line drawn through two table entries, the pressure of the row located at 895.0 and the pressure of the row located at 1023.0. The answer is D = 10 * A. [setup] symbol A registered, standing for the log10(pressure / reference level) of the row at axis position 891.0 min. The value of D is 0.14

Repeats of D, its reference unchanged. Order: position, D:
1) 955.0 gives -0.19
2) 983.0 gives -0.09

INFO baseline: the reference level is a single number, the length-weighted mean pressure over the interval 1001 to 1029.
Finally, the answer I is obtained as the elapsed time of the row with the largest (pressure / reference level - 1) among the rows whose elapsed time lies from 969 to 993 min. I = 971.0 min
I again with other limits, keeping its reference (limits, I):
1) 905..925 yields 907.0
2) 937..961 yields 939.0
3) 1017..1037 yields 1019.0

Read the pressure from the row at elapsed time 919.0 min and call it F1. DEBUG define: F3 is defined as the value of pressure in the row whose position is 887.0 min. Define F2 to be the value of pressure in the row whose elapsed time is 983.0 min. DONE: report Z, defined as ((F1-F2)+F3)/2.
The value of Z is 0.75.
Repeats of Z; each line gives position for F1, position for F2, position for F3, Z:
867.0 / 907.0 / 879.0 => 0.72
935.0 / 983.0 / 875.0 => 0.78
